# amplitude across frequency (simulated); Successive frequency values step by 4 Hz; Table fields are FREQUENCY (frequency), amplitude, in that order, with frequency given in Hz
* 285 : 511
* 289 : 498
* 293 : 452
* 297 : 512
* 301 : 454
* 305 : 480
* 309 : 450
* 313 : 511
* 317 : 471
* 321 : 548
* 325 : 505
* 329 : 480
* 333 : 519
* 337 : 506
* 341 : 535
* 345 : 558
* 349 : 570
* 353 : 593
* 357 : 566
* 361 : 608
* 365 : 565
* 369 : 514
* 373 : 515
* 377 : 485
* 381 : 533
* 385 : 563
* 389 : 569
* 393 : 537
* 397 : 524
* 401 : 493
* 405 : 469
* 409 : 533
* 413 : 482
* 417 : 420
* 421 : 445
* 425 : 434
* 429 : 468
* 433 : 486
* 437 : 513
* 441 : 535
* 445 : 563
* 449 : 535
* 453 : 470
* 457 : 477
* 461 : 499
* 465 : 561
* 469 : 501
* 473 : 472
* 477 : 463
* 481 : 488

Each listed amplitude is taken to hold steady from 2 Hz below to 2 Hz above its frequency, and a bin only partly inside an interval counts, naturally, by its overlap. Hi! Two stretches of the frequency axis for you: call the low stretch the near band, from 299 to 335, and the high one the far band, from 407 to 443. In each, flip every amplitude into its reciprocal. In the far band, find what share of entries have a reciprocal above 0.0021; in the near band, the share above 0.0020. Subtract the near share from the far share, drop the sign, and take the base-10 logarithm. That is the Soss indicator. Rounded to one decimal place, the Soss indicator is -1.0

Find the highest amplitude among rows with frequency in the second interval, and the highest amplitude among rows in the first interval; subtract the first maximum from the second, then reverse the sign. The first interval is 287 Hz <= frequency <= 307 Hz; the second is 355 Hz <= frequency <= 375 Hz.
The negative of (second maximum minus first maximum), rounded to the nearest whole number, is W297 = -96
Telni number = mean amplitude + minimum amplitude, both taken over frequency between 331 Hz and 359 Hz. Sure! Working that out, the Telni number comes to 1056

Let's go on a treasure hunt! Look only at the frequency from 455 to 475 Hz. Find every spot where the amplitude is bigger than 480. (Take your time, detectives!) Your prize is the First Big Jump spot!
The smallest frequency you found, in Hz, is 461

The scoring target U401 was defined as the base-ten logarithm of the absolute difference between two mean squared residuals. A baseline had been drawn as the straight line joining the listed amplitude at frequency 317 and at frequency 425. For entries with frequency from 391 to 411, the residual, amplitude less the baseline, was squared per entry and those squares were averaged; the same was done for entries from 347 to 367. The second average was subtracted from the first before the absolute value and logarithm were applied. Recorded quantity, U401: 4.00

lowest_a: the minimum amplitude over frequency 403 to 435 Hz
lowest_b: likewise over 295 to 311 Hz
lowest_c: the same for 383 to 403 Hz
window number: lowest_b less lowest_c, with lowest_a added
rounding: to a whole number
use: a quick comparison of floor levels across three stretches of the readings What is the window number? 377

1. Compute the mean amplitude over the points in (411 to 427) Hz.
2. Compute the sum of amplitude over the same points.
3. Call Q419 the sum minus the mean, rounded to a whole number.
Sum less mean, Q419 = 1336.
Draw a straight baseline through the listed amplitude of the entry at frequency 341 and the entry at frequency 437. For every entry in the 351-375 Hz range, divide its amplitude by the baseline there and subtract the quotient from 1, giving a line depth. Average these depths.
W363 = -0.057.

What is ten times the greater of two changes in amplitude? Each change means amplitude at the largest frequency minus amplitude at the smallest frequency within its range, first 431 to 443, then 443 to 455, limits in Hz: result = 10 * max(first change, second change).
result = 490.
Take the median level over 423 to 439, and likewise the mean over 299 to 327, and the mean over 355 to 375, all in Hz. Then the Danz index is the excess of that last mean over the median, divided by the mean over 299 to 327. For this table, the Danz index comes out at 0.16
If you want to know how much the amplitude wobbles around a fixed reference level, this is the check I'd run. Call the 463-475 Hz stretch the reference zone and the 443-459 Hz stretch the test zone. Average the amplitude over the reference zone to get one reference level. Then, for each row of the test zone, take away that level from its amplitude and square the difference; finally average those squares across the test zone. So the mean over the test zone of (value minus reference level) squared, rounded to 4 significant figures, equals 1529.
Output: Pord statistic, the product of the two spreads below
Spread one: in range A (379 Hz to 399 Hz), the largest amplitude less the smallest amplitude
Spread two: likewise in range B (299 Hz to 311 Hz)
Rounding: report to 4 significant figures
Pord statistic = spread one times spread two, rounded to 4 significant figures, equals 1350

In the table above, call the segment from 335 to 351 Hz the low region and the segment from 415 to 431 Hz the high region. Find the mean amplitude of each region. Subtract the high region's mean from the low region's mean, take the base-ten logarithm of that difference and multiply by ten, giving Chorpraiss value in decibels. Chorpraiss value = 20.0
